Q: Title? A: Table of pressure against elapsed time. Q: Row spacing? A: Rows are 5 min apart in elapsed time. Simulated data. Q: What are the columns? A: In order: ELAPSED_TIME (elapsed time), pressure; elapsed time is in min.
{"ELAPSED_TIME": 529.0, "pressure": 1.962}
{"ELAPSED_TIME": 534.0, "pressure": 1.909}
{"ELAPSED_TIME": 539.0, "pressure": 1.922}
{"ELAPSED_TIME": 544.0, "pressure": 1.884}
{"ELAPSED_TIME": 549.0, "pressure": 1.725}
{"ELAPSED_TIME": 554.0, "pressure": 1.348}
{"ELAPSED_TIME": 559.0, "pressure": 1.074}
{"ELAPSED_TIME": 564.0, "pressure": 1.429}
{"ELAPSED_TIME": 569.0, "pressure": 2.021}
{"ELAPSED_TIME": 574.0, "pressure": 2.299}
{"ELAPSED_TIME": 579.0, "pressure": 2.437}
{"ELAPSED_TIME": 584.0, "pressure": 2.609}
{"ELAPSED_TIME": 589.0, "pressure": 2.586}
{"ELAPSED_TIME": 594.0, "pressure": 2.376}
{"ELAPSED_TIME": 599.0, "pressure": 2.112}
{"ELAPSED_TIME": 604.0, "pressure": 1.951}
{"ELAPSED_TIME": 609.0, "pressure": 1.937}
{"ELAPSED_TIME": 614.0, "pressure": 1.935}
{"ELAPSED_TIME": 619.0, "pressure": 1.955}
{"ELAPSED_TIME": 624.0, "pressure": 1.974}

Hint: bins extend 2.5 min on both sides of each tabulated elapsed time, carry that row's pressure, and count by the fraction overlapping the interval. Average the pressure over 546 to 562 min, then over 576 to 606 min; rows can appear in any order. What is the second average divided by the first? 1.7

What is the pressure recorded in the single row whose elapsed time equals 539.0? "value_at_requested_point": 1.922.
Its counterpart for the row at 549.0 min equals 1.725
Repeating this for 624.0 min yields 1.974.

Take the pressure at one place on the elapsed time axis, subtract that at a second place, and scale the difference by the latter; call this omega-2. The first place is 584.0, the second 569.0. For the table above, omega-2 0.29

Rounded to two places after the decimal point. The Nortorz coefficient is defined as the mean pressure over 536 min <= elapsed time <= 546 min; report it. 1.90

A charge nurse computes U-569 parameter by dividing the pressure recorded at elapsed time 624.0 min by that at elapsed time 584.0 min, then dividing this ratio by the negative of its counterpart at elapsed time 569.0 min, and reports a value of -0.37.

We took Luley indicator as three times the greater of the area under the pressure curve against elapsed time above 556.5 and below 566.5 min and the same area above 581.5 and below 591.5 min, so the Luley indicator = 78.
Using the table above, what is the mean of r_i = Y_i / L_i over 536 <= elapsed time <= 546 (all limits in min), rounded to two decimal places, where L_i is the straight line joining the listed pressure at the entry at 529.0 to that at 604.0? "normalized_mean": 0.97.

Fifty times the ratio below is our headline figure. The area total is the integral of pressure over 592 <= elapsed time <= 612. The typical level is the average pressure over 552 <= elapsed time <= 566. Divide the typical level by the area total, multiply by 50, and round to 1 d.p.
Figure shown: 1.5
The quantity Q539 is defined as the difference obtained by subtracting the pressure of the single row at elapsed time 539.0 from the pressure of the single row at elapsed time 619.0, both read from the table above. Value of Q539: 0.0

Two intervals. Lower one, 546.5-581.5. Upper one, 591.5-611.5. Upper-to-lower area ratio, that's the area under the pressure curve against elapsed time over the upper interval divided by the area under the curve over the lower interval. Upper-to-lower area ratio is 0.68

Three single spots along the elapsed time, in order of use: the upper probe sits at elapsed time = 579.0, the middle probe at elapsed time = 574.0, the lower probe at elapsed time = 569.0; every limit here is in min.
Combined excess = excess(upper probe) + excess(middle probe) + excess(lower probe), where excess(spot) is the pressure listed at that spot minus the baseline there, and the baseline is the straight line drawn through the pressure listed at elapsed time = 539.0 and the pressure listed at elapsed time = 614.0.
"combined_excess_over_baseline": 1.0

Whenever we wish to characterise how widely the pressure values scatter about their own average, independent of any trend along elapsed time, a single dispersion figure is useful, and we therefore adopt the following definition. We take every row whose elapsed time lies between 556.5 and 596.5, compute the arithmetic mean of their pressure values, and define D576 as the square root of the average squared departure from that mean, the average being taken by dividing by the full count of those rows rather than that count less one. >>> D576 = 0.53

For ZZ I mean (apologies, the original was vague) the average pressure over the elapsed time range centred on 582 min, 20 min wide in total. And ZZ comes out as 2.48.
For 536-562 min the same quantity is 1.59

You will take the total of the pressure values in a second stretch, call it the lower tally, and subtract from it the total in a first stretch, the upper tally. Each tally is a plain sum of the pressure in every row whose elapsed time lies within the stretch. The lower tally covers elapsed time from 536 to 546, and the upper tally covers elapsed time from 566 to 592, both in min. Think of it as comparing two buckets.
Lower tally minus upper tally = -8.1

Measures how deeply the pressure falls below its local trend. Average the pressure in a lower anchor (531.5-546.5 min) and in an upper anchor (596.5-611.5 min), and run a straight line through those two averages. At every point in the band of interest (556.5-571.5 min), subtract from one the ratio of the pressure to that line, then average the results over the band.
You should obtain 0.22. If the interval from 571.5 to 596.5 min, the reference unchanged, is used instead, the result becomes -0.25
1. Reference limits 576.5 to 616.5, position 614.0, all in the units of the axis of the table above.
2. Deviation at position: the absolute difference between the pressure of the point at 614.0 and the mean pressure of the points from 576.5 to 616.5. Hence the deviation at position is 0.31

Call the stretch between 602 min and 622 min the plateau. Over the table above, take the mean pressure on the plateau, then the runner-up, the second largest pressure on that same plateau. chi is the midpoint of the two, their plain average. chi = 1.95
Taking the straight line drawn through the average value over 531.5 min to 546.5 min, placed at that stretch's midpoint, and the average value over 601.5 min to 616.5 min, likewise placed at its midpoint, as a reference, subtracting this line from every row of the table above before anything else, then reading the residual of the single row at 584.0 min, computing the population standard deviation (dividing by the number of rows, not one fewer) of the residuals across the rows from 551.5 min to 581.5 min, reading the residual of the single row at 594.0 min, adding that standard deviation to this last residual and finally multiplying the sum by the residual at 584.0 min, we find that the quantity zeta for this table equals 0.65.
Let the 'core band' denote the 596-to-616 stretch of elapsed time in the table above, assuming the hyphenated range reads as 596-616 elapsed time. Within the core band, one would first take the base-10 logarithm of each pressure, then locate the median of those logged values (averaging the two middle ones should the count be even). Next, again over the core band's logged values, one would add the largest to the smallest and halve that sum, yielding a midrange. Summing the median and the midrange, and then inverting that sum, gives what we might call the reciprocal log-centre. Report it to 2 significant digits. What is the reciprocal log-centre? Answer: 1.7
